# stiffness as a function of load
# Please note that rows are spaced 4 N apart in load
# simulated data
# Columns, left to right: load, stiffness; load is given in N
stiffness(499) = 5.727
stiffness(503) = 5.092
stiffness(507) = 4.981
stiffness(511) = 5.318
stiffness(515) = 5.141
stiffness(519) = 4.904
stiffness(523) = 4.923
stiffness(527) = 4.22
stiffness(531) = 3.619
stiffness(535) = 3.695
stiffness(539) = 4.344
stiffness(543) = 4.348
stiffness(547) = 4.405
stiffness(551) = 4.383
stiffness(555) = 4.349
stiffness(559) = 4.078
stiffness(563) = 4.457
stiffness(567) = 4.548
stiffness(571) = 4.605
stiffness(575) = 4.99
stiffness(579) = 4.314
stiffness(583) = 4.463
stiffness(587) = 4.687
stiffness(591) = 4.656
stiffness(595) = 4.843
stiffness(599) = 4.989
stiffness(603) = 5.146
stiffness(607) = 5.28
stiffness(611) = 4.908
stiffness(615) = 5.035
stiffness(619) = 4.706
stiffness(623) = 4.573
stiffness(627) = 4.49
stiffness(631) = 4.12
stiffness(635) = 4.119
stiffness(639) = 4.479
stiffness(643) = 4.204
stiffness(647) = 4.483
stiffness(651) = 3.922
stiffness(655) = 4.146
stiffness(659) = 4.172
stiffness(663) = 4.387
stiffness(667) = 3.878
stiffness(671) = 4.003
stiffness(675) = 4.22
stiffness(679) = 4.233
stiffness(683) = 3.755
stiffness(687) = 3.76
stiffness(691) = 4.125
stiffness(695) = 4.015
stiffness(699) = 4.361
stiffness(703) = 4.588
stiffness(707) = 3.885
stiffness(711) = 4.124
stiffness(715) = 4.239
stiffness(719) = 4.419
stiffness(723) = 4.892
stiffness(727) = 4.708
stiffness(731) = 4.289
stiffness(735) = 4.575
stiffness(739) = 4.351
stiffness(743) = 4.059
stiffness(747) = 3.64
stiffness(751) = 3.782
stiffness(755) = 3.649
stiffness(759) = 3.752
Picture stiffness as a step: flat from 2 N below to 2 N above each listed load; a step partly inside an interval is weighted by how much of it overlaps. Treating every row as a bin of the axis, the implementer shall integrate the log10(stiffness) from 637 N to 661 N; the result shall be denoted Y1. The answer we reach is 15.0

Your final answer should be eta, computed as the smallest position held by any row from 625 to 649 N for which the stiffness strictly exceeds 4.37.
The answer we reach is 627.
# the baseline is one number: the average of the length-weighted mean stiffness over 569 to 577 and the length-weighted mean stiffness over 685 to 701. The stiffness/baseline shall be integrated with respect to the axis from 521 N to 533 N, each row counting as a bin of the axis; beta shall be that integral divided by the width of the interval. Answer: 0.96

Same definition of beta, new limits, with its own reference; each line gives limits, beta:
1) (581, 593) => 1.04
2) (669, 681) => 0.94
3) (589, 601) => 1.09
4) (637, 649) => 0.99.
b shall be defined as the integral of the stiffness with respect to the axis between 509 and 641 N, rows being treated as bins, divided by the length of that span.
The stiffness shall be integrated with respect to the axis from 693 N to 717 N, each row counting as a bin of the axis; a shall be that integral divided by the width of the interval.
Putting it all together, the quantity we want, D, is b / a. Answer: 1.09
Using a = 4.20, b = 4.58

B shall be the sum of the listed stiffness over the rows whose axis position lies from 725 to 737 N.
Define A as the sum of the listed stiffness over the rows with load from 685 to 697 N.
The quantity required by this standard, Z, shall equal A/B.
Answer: 0.88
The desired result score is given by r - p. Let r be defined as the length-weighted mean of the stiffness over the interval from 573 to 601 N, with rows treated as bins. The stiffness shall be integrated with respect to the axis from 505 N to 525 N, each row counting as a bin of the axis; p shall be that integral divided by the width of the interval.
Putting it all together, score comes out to -0.3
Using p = 5.1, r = 4.7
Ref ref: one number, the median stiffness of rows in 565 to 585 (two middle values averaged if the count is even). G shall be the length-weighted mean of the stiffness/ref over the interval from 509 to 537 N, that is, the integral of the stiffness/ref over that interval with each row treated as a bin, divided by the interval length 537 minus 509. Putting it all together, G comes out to 1.00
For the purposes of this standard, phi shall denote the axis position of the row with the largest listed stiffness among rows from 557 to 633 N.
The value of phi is 607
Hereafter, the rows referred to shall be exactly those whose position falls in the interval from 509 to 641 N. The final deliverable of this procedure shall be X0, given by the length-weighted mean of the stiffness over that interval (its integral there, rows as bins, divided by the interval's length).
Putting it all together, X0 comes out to 4.58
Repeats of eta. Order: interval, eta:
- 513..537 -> 515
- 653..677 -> 663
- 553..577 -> 563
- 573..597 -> 575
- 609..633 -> 611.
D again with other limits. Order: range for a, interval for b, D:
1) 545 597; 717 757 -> 0.94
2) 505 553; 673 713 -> 0.91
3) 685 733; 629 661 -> 0.98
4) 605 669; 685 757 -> 0.95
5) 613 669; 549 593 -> 1.04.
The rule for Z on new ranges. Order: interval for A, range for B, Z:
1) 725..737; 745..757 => 1.23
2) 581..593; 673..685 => 1.13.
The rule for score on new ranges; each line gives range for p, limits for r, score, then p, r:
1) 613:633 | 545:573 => -0.2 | 4.6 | 4.4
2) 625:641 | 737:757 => -0.4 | 4.3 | 3.9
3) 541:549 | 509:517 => 0.9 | 4.4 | 5.2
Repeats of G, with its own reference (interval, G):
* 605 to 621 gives 1.10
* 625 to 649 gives 0.95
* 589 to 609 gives 1.10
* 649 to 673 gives 0.90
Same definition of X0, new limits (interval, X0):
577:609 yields 4.80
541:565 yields 4.34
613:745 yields 4.28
